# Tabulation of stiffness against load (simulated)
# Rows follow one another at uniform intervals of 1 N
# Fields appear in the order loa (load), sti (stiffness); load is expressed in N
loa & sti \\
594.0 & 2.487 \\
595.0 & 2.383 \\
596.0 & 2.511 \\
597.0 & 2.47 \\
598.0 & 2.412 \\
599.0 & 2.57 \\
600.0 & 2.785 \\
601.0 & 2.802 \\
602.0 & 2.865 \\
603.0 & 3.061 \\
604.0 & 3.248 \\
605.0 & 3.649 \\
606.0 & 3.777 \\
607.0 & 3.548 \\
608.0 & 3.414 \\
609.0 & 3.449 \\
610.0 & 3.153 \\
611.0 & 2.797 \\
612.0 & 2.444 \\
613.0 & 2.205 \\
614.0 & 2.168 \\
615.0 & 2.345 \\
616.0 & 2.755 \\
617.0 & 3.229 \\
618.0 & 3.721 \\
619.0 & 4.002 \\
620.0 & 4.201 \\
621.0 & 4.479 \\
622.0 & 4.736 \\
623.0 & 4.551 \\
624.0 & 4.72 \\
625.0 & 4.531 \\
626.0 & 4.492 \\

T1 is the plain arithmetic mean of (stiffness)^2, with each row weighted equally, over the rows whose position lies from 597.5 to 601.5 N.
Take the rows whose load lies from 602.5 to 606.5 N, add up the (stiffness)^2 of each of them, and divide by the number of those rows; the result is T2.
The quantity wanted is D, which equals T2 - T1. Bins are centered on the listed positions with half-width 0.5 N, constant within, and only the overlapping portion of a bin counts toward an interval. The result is 5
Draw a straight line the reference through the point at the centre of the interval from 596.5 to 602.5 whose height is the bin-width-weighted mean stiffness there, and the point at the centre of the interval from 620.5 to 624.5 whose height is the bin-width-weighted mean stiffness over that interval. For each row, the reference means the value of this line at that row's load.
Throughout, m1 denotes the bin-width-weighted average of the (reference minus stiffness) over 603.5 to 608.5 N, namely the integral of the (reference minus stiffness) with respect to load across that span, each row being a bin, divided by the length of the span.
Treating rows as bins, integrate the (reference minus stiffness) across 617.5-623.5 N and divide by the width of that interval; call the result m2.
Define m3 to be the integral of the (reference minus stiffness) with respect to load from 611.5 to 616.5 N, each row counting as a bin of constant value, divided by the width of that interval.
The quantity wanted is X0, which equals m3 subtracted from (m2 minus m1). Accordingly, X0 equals -1.0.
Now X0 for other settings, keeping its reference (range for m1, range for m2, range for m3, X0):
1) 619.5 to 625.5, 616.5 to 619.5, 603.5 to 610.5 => 0.7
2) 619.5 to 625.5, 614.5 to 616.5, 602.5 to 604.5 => 1.5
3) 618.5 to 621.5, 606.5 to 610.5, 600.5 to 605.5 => 0.0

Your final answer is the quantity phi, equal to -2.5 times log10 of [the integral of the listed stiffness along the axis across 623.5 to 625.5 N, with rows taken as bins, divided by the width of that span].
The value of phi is -1.7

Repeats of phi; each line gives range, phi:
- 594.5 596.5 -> -1.0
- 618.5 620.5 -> -1.5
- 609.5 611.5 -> -1.2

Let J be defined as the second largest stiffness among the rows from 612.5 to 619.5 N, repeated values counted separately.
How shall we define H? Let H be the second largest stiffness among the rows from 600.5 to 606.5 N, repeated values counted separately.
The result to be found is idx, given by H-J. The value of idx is -0.1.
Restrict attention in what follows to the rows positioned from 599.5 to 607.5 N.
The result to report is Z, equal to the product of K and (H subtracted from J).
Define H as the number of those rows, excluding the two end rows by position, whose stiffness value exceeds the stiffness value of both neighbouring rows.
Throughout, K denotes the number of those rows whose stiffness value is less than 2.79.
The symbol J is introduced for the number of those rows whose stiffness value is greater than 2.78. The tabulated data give 7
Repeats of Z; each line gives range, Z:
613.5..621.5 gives 15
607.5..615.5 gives 12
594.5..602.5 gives 12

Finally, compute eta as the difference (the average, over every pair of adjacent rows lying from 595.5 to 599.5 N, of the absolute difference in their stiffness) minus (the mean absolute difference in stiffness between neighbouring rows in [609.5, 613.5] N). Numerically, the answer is -0.23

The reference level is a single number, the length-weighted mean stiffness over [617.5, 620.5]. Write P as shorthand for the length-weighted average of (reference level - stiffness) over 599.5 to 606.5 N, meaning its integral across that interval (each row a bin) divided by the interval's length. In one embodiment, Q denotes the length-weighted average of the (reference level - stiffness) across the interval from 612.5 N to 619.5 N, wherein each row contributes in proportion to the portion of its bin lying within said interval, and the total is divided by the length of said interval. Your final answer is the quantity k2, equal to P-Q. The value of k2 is -0.3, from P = 0.81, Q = 1.06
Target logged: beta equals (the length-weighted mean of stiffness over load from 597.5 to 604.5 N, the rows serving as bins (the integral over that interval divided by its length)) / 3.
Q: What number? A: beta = 0.9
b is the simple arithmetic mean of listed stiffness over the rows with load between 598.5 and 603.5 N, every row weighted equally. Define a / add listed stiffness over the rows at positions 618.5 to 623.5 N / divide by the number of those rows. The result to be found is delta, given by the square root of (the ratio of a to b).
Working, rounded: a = 4.4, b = 2.82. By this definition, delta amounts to 1.2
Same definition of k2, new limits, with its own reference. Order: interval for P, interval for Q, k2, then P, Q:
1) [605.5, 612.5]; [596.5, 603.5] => -0.5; 0.75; 1.27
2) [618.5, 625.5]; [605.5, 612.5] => -1.2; -0.49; 0.75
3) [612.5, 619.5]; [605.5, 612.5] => 0.3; 1.06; 0.75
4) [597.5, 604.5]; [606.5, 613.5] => 0.2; 1.15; 0.97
